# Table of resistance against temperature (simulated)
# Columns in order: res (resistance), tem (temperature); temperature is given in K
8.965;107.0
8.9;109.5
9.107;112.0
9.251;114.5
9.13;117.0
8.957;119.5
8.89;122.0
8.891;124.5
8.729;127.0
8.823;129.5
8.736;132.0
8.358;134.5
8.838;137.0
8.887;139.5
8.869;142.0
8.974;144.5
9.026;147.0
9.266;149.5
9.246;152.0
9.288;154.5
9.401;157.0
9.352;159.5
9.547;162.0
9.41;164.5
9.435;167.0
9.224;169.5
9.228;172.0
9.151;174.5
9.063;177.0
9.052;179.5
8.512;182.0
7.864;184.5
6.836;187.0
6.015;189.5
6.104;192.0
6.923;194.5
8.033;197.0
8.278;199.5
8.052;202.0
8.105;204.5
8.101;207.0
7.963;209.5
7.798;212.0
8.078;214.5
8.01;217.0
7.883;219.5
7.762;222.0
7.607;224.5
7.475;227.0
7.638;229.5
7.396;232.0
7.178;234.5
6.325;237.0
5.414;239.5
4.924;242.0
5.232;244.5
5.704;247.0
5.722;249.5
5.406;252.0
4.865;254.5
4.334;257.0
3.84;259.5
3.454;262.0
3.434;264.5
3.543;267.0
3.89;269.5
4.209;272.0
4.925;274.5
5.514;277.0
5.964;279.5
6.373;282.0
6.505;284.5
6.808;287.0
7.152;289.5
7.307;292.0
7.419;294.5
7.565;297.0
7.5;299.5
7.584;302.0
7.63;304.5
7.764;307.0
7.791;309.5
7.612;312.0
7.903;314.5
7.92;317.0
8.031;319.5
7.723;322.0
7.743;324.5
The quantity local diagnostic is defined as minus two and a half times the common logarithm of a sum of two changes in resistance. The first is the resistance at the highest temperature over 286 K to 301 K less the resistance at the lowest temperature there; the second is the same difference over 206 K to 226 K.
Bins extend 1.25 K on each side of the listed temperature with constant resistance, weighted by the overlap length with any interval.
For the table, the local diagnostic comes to 1.8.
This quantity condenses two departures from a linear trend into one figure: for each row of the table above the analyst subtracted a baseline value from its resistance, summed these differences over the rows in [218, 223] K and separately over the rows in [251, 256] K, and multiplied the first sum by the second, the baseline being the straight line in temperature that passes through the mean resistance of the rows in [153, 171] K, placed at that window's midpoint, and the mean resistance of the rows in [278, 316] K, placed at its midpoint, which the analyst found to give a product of 7.1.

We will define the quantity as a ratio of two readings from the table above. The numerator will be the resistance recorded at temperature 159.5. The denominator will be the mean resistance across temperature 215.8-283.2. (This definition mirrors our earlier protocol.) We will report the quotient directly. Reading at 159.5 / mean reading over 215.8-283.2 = 1.64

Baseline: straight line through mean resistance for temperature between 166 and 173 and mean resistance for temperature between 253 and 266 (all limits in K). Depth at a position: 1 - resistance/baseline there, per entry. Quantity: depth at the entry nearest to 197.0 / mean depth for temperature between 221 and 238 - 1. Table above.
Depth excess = -0.83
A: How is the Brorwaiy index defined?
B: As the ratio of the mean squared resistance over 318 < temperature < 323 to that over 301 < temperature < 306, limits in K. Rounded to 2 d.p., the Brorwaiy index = 1.07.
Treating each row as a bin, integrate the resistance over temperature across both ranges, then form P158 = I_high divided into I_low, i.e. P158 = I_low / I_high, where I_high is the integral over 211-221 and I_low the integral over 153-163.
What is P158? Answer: 1.2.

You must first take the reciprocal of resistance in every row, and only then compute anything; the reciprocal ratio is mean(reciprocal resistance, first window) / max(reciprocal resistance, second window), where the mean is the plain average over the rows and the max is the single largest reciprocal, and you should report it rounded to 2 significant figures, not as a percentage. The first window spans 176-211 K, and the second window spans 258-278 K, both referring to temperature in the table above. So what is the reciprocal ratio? 0.45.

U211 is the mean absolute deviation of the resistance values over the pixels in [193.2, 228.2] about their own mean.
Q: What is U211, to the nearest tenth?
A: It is 0.2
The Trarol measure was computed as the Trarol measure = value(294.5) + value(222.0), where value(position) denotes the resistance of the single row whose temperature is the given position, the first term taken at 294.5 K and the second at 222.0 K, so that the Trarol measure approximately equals 15.2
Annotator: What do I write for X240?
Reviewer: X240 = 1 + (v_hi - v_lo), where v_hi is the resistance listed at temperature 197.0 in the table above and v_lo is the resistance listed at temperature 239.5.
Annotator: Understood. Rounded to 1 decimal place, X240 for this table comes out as 3.6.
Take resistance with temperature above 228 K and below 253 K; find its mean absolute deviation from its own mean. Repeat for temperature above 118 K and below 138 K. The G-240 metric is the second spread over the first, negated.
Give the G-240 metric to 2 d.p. -0.15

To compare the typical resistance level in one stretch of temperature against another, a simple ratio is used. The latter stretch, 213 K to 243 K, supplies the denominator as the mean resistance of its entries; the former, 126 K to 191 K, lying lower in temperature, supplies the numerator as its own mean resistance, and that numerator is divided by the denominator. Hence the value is 1.23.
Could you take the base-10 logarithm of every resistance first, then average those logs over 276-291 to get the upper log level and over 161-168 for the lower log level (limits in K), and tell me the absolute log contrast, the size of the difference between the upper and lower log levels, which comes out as 0.17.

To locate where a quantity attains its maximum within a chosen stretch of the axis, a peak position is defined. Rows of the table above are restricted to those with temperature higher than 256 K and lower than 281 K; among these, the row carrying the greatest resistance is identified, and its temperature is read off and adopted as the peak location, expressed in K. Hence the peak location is 279.5 K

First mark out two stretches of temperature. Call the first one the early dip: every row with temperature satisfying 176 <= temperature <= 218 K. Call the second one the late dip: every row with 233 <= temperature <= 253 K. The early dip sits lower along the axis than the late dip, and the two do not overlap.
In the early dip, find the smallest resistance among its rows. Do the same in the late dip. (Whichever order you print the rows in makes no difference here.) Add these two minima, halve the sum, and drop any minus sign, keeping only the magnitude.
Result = 5.47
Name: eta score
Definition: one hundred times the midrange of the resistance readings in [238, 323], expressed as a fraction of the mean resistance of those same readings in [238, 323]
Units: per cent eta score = 94.2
